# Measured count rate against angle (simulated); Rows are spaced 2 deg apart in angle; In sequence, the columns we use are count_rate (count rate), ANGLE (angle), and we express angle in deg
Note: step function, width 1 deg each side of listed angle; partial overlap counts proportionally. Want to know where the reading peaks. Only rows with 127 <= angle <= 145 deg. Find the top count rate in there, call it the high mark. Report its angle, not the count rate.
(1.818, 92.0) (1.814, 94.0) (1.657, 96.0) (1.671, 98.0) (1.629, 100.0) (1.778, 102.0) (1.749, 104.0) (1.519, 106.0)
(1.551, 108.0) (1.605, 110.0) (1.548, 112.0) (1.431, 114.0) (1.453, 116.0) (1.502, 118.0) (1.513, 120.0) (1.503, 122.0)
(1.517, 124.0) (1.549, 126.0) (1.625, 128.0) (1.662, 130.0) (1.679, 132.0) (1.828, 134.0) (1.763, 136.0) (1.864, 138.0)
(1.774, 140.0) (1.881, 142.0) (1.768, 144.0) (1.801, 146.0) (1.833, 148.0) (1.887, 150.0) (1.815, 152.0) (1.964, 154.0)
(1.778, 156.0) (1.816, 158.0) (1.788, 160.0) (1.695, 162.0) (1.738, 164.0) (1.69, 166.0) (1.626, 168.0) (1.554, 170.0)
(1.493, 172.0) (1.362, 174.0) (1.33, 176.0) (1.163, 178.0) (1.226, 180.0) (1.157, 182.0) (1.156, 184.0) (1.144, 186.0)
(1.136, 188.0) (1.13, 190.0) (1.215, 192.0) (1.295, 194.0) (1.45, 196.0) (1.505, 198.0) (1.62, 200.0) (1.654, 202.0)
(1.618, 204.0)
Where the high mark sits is 142.0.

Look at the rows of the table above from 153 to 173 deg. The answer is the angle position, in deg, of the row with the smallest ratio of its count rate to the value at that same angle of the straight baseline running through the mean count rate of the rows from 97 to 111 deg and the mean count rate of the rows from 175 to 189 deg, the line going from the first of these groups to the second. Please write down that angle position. 172.0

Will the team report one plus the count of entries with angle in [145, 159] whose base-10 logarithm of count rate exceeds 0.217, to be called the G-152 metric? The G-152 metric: 8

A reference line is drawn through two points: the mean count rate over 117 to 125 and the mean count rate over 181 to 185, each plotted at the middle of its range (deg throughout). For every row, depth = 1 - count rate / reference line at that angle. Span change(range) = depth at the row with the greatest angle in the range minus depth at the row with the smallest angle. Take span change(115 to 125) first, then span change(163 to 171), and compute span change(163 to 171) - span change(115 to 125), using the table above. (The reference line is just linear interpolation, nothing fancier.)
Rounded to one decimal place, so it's 0.2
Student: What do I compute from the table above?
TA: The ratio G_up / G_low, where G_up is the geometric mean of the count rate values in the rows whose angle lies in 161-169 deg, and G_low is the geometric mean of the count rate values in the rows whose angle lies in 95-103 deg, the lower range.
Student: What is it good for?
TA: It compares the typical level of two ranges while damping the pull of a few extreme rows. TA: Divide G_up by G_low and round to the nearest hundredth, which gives 1.00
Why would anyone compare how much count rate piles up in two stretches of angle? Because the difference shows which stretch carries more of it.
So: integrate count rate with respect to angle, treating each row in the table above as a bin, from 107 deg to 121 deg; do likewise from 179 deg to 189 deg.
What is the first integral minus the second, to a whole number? 10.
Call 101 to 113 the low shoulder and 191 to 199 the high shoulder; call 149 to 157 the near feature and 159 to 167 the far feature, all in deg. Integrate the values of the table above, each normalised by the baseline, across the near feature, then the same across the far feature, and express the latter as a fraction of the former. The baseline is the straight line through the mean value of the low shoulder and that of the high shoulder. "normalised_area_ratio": 0.95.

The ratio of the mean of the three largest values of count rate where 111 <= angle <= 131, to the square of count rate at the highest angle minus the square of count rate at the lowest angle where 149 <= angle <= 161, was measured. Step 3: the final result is -4.4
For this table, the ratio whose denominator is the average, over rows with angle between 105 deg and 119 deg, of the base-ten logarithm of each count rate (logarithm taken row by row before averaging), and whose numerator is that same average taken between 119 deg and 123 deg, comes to 1.0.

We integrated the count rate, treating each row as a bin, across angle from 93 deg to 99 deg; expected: 10.3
